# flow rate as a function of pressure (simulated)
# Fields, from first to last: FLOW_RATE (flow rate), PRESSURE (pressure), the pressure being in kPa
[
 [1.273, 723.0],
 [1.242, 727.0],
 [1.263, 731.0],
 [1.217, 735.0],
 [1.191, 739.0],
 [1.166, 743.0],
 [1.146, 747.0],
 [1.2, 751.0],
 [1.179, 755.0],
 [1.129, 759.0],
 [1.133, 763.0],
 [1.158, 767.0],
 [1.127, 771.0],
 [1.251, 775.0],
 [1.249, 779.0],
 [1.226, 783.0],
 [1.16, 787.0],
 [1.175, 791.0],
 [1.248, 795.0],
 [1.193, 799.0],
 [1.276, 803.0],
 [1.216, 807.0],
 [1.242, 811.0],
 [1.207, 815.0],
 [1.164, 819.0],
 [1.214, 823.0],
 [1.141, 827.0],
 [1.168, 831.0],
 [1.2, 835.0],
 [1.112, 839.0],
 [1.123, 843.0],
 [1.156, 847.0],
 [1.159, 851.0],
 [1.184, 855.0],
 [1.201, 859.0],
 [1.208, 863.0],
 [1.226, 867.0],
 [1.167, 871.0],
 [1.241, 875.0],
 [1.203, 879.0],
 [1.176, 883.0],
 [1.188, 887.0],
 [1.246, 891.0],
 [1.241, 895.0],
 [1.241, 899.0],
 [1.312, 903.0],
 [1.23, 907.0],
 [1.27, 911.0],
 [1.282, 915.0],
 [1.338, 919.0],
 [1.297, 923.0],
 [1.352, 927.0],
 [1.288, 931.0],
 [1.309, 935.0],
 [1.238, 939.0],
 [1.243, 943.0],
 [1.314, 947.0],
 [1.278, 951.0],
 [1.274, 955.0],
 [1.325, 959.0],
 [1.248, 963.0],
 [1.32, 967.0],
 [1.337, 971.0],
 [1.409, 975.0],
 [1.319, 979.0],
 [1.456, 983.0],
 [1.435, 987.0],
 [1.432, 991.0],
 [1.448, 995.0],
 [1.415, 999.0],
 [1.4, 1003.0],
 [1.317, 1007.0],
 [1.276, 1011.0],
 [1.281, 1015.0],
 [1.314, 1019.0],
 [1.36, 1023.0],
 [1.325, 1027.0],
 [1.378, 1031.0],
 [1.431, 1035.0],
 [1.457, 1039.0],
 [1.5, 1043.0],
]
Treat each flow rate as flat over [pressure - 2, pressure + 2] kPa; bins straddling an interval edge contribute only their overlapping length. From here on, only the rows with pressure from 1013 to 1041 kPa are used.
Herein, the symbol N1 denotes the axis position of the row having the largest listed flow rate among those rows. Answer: 1039.0 kPa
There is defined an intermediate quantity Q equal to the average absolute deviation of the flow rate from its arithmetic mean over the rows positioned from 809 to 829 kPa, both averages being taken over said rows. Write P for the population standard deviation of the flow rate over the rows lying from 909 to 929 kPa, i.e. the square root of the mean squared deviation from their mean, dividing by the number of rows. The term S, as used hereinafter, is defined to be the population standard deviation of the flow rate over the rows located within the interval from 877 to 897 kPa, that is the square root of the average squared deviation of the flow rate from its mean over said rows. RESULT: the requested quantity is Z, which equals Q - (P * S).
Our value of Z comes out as 0.032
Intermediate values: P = 0.032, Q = 0.033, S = 0.028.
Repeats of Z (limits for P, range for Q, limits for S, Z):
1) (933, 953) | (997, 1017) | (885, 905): 0.055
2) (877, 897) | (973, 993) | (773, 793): 0.036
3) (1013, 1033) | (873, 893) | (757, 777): 0.025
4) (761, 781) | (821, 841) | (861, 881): 0.031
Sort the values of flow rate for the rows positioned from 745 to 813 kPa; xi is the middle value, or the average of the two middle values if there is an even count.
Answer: 1.19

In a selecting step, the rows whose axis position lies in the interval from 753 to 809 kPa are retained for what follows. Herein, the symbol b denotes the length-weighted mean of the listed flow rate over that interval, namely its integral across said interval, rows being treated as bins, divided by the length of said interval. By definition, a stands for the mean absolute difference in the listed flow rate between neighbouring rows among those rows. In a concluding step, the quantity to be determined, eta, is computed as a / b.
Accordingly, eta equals 0.039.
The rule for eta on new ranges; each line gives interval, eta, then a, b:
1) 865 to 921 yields 0.033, 0.0411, 1.24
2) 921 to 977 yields 0.036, 0.0474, 1.30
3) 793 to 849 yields 0.040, 0.0474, 1.19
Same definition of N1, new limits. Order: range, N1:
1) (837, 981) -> 975.0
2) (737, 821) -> 803.0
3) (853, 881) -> 875.0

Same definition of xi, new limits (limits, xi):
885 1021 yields 1.31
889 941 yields 1.28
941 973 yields 1.30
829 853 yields 1.16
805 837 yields 1.20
